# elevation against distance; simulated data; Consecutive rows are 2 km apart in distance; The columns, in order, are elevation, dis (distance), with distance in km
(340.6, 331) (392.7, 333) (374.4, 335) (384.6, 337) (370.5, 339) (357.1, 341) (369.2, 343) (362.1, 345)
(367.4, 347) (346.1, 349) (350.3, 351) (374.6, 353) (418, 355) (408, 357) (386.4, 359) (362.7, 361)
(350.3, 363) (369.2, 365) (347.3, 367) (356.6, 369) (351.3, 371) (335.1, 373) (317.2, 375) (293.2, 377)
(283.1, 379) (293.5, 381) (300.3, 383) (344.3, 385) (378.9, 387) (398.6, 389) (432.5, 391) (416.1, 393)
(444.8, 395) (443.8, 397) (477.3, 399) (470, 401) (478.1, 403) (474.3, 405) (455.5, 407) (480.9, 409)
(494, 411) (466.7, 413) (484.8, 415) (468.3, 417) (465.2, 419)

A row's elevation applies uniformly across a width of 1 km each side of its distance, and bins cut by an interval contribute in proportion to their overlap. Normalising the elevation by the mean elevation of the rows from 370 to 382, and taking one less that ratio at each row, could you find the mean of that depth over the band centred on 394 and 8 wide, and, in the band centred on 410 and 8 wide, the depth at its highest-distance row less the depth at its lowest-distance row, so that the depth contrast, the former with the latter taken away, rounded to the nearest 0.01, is -0.36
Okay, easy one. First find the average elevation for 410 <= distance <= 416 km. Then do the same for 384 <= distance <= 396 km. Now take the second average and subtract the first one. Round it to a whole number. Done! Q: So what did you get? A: -79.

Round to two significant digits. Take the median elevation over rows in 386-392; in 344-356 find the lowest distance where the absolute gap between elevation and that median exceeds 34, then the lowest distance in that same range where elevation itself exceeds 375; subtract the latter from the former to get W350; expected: -10 km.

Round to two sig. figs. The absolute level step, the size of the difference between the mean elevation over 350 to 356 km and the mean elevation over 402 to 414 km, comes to 94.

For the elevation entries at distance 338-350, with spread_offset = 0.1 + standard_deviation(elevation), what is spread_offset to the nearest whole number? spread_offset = 9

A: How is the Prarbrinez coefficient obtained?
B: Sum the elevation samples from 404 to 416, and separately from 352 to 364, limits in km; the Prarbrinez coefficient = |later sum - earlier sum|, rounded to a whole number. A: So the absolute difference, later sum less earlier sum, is 556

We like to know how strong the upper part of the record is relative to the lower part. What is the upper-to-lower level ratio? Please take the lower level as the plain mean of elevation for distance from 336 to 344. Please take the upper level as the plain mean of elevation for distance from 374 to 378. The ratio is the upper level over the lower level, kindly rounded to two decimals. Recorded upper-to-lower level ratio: 0.82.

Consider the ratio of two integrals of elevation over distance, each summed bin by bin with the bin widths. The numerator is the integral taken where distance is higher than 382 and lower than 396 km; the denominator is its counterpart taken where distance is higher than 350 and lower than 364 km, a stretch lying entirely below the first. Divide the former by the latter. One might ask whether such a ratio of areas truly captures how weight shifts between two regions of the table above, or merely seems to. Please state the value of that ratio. 1.02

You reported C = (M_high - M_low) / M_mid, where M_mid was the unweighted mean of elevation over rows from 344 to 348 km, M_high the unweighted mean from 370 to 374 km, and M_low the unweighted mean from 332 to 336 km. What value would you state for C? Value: -0.11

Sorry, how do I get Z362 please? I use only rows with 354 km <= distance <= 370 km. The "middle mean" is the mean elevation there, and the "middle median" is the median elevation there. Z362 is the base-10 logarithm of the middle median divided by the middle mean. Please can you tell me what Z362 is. -0.010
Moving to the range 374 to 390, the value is -0.024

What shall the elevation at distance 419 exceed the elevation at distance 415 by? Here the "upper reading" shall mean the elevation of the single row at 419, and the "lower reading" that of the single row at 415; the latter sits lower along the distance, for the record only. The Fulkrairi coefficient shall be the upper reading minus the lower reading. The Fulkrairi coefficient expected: -20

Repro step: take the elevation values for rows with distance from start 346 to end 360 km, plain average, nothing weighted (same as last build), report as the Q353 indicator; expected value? 379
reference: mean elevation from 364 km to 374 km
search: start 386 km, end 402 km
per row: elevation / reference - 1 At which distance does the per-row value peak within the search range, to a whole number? 399 km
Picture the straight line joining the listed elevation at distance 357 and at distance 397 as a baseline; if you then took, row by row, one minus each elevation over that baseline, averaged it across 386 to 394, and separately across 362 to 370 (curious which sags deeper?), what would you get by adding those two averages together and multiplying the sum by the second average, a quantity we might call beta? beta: 0.031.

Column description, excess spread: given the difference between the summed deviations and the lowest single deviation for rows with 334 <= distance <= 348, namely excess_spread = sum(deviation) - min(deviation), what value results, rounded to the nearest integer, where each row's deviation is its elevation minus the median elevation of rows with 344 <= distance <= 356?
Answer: 40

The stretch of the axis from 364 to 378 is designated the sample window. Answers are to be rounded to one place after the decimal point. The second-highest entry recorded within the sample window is 356.6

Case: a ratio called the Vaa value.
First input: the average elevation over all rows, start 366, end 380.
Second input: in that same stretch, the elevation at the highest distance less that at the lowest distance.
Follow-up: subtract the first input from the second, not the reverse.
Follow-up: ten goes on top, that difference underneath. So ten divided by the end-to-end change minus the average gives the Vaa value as -0.0256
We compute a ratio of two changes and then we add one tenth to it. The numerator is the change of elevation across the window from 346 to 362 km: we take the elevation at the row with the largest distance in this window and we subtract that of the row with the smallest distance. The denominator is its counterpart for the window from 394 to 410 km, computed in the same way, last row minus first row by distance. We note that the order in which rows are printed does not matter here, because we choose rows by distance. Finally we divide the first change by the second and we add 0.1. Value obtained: 0.0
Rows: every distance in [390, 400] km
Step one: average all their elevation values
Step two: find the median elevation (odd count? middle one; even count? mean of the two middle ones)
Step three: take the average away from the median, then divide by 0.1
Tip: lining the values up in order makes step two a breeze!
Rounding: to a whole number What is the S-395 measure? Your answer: 9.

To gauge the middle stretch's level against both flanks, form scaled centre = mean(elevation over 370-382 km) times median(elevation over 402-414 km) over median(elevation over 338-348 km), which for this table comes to 405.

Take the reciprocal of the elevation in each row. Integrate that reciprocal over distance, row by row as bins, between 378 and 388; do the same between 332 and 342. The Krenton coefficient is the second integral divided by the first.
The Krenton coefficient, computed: 0.84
